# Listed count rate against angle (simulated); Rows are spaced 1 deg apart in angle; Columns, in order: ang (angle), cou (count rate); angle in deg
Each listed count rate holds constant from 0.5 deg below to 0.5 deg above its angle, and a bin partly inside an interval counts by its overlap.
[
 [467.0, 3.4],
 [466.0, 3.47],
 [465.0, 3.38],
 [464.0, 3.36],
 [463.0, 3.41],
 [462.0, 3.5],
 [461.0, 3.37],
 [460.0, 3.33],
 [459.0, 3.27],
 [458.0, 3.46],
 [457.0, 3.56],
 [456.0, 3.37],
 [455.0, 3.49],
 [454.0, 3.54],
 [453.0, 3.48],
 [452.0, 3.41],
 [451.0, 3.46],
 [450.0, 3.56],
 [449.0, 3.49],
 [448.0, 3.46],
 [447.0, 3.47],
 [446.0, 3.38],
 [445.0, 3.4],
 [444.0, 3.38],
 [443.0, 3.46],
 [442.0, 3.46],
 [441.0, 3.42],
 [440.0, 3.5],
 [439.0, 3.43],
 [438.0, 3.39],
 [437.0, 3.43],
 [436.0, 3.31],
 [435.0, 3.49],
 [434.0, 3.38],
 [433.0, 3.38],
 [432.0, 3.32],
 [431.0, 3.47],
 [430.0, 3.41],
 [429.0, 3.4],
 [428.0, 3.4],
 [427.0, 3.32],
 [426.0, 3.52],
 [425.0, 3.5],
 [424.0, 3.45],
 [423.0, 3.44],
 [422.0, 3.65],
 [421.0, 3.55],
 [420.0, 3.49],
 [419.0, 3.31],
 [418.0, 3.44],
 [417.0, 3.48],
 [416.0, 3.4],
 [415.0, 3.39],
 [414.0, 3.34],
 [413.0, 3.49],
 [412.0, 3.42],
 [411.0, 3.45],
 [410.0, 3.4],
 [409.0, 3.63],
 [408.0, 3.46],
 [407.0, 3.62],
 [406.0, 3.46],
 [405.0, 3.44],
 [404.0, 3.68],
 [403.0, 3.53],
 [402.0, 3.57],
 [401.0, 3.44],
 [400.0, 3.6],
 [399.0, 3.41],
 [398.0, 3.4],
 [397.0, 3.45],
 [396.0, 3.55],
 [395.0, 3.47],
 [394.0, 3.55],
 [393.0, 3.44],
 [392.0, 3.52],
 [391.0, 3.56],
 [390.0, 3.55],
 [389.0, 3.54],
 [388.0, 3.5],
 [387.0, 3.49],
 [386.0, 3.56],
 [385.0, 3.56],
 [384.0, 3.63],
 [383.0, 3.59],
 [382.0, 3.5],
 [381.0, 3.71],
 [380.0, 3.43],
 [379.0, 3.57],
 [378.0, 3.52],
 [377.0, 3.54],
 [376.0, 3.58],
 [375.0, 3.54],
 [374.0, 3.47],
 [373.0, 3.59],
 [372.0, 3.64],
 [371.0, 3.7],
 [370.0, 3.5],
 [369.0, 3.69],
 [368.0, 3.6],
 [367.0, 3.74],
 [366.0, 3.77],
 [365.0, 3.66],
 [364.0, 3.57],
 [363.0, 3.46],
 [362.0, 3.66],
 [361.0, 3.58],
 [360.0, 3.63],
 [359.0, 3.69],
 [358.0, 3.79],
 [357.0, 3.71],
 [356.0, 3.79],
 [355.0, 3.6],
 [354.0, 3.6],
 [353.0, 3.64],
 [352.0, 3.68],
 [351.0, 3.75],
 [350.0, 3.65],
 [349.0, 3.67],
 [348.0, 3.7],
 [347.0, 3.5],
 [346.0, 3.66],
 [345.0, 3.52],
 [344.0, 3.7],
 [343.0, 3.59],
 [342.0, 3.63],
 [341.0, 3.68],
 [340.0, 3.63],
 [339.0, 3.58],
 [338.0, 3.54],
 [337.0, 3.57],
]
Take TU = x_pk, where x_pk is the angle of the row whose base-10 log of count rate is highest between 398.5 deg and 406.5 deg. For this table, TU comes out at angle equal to 404.0 deg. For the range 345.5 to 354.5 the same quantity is 351.0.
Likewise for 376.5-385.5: 381.0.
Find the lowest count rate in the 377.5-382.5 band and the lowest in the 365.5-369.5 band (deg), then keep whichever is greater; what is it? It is 3.60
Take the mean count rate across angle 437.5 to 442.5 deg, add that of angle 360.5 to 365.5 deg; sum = 7.03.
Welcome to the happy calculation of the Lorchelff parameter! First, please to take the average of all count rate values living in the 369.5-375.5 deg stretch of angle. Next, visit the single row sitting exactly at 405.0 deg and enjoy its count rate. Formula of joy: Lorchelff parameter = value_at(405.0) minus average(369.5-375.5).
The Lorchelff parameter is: -0.13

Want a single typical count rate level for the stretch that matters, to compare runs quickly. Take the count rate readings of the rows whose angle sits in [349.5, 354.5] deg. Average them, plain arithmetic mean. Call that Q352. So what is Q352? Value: 3.66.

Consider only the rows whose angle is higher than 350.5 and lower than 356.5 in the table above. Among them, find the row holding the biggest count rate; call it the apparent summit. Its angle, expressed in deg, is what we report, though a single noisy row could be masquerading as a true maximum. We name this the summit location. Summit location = 356.0 deg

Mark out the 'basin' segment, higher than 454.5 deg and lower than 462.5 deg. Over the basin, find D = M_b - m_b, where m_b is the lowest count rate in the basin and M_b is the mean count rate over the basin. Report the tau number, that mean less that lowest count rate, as 0.15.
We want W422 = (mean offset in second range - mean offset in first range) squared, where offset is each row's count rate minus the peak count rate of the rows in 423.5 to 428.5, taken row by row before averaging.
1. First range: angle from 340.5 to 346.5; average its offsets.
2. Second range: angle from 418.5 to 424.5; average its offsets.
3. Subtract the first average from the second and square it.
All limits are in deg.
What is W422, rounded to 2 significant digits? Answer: 0.022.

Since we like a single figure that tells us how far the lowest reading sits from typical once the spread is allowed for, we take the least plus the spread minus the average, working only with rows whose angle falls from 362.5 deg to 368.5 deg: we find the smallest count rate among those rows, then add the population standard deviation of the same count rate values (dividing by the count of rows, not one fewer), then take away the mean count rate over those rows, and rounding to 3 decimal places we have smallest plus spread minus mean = -0.069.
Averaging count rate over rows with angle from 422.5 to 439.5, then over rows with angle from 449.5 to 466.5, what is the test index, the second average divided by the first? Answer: 1.01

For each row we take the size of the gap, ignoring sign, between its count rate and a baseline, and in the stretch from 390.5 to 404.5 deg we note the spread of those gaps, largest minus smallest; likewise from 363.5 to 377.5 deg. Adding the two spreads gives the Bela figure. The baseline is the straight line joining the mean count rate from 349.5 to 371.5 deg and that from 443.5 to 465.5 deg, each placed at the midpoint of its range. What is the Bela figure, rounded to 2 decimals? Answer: 0.30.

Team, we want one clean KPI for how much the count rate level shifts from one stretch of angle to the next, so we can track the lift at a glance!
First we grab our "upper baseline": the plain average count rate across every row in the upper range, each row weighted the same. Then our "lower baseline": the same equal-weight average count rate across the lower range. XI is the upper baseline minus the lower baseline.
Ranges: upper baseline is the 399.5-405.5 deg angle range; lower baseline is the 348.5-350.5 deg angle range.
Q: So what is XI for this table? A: -0.12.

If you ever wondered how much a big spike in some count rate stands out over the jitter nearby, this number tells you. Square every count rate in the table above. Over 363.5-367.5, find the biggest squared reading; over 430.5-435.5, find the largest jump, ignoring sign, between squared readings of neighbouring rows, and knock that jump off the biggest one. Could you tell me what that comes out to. 13.2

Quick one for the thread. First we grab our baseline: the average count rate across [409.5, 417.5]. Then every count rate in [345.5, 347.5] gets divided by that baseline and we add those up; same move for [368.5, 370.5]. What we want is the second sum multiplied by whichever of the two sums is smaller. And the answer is 4.4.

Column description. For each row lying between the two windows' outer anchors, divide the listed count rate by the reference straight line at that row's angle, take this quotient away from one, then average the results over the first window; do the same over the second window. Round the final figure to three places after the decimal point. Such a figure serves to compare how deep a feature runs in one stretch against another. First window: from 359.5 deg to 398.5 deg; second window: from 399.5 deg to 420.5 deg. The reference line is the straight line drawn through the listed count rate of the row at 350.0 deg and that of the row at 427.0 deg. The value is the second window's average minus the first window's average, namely -0.014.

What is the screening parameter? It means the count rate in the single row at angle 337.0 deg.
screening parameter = 3.57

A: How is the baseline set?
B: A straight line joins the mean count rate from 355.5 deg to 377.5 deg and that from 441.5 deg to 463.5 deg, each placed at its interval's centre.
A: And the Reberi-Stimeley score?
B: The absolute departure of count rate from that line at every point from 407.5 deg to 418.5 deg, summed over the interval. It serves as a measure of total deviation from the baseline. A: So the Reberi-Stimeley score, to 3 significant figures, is 1.10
